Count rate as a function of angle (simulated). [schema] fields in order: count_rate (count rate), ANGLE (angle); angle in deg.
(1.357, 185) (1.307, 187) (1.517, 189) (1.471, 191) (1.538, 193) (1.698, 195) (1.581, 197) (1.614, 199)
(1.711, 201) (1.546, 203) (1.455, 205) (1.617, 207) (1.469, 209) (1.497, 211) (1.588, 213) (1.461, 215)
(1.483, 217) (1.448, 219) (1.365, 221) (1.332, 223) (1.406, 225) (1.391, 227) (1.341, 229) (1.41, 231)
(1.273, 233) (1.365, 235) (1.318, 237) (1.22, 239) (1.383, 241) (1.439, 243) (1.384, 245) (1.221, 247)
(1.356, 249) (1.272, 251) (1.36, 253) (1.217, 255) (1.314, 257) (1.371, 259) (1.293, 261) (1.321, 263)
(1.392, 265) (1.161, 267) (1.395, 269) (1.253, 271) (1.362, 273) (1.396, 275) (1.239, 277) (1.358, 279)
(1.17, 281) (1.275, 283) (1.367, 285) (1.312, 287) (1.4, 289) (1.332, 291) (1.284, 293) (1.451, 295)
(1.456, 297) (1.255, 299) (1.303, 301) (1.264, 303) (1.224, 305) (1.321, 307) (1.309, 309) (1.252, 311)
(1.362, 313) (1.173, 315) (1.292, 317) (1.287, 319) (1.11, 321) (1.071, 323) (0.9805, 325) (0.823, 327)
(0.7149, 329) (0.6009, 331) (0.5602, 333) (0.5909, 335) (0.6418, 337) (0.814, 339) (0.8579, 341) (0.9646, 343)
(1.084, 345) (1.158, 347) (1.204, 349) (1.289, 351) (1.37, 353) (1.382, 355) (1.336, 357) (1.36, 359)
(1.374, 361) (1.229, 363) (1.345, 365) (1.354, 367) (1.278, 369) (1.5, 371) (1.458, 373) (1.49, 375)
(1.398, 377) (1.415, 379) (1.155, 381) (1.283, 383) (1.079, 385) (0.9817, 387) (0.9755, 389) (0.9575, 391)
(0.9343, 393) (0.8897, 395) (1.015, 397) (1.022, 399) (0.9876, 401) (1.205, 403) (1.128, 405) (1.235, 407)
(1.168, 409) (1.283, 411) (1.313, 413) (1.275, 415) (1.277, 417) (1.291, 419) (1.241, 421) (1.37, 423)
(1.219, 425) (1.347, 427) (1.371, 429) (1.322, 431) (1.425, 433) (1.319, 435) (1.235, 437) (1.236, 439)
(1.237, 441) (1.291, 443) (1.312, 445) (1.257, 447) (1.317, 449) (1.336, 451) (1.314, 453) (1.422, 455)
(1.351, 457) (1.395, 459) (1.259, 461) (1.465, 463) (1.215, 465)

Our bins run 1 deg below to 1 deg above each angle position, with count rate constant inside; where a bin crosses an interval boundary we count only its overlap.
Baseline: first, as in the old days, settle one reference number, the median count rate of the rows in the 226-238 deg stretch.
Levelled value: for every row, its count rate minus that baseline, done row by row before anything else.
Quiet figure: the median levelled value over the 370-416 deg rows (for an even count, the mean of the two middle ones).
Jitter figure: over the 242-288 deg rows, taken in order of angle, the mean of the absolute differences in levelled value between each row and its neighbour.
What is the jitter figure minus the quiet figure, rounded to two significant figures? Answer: 0.30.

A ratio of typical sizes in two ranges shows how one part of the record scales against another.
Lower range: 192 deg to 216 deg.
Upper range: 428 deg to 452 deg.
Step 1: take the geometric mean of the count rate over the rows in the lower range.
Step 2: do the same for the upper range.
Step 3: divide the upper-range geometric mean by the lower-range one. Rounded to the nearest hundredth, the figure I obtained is 0.83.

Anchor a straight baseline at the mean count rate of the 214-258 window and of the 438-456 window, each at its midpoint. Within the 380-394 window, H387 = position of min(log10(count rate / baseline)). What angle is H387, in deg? 393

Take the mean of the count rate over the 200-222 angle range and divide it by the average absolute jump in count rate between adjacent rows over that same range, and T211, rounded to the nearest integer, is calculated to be 16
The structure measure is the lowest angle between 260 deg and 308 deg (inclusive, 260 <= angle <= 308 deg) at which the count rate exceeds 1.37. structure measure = 265 deg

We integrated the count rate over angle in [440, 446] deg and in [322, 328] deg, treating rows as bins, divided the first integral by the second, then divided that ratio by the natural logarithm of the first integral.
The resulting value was 0.66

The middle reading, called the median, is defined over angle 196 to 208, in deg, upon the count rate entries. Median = 1.60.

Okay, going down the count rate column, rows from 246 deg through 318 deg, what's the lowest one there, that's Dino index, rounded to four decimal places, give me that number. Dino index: 1.1610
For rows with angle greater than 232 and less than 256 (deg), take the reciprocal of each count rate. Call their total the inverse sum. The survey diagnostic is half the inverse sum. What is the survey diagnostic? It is 4.57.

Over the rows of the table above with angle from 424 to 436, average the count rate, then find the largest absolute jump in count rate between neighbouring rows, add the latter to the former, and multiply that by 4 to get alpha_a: 5.85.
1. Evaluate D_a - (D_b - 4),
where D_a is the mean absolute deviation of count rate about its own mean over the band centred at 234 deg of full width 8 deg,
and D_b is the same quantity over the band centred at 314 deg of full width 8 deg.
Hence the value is 3.99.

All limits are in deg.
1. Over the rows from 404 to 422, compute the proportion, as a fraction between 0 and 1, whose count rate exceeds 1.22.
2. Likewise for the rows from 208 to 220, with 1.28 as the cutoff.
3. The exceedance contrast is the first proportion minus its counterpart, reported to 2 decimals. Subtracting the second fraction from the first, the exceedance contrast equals -0.22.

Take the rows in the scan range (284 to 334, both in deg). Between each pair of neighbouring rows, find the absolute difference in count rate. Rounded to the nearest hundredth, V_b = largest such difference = 0.20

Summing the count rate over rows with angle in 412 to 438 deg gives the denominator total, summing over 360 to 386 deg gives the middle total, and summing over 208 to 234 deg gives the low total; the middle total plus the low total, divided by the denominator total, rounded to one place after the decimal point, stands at 2.1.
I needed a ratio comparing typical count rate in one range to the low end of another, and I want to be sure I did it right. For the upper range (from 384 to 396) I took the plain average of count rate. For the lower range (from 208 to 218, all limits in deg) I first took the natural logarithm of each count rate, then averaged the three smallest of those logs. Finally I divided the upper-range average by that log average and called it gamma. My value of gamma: 2.5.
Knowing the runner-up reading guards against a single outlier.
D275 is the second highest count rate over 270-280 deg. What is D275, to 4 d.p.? 1.3620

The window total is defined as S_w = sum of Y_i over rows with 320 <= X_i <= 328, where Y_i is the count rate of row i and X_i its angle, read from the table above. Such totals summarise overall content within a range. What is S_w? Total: 4.0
